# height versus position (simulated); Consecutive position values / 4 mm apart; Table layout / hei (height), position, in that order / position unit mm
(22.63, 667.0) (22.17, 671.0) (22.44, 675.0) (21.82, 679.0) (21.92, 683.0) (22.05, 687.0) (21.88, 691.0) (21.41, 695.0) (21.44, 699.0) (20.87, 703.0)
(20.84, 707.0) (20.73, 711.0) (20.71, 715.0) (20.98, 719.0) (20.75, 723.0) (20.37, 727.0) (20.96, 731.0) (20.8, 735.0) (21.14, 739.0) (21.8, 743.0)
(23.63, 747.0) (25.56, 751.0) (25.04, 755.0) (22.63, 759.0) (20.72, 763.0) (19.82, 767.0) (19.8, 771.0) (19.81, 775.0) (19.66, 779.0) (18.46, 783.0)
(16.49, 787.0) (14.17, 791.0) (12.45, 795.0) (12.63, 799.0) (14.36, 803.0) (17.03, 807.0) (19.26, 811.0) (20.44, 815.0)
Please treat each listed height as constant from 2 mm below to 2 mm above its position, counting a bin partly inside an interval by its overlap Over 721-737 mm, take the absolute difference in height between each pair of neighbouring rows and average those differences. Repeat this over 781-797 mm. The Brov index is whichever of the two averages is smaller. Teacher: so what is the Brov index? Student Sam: 0.38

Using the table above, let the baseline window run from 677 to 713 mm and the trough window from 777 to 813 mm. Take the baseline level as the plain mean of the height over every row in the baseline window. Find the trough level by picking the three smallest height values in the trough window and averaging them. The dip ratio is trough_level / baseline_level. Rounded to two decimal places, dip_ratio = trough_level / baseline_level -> 0.61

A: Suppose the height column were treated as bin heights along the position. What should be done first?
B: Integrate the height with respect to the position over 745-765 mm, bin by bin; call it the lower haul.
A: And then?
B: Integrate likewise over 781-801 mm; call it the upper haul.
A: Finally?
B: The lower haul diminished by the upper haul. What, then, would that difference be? 174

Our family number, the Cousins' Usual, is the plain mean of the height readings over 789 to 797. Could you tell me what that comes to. 13.3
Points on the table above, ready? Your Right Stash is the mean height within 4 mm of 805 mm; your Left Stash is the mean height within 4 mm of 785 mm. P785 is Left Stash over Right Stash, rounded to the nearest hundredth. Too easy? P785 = 1.11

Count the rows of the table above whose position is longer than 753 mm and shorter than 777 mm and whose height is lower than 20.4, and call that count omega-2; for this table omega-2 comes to 3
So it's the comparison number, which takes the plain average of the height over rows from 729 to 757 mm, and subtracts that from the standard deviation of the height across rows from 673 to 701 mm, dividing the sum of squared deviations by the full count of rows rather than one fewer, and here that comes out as -22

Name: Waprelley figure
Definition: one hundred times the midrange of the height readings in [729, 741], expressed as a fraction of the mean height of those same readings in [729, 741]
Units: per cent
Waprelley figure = 100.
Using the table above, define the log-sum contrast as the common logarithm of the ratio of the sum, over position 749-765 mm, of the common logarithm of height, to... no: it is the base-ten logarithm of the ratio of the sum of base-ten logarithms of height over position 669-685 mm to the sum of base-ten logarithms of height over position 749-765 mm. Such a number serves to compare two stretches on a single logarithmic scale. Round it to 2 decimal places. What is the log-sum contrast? -0.01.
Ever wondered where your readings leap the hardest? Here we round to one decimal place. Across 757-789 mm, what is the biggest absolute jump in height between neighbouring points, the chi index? 2.0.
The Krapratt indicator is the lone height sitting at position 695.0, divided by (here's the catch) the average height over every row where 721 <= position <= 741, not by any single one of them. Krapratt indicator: 1.03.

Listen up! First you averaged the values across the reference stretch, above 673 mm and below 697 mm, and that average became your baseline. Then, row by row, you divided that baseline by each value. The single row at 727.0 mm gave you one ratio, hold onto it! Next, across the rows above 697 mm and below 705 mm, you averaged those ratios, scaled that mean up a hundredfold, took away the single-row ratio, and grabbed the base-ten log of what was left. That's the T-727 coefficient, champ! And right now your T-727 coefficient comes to 2.01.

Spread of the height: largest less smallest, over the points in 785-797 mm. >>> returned 4.0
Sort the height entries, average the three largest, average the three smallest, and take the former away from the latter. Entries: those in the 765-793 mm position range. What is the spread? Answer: -3.4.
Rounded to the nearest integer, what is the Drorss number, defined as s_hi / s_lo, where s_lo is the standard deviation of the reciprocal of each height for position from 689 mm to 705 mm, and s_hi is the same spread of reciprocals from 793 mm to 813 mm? 14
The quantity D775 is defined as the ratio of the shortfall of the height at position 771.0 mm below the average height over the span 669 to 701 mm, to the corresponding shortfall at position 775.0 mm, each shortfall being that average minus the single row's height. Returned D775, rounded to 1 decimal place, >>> 1.0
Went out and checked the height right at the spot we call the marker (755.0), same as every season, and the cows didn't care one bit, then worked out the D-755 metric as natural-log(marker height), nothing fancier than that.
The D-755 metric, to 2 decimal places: 3.22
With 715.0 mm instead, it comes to 3.03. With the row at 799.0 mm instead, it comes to 2.54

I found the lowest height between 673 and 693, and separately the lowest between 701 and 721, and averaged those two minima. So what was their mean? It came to 21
